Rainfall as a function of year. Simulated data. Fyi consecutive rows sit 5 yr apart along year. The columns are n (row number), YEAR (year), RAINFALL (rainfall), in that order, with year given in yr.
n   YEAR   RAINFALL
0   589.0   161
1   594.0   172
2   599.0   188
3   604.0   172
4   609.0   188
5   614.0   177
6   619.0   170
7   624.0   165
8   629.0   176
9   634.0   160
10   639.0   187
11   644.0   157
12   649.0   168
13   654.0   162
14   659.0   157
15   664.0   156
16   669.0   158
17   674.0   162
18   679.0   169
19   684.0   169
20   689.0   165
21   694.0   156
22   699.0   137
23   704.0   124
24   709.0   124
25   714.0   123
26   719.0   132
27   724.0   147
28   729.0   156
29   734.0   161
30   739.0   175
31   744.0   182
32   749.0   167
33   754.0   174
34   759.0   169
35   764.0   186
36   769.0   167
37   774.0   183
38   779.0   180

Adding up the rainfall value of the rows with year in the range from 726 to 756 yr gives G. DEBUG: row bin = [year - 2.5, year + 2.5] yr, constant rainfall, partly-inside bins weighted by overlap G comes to 1015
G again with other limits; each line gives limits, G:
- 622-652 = 1013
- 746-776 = 1046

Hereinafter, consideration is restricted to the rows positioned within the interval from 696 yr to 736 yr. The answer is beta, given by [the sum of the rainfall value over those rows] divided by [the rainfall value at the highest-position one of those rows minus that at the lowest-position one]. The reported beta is 46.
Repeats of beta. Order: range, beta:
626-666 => -66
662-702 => -67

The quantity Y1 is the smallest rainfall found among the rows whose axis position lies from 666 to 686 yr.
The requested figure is 158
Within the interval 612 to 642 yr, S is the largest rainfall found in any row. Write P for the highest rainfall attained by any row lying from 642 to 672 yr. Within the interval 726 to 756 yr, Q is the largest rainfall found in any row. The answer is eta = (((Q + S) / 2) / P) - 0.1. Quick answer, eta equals 1.00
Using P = 168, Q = 182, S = 187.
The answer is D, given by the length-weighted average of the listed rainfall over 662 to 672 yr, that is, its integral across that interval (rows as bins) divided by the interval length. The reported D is 157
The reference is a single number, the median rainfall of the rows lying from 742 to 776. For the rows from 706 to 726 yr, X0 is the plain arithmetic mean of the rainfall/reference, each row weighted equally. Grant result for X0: 0.76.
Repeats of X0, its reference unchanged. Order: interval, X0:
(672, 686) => 0.96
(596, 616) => 1.04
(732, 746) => 0.99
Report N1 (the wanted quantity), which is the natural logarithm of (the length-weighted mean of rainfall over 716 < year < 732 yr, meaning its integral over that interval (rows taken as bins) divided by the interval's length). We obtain 4.98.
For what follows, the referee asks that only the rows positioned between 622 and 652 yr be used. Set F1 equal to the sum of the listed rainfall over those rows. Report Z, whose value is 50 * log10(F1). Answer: 150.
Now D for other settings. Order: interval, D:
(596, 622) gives 179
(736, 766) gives 175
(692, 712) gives 134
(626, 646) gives 170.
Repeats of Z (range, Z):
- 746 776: 151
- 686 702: 133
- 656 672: 134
